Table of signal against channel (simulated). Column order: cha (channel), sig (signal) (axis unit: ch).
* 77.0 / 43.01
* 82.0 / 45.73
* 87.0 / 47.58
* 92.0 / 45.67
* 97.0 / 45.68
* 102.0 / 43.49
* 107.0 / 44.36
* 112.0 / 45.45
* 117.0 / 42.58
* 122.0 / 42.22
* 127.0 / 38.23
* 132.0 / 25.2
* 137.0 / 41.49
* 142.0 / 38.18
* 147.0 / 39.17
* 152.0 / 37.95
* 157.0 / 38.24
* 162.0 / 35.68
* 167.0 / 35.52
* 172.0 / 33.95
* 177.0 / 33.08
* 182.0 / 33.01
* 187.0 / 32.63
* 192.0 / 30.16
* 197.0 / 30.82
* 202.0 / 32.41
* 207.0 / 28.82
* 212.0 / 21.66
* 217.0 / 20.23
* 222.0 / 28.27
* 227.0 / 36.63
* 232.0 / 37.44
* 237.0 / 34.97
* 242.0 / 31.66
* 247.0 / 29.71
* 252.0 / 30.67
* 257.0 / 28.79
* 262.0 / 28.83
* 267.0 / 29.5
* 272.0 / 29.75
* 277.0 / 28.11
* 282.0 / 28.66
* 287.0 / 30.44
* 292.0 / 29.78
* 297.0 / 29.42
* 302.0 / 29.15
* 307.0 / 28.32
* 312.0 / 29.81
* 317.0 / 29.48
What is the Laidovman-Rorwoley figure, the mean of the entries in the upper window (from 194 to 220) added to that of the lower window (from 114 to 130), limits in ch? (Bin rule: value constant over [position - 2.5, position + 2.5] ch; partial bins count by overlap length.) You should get 68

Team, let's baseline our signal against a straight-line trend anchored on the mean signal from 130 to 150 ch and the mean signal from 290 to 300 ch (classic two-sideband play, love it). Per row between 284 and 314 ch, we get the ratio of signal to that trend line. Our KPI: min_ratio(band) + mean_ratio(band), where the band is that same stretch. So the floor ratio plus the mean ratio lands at 1.98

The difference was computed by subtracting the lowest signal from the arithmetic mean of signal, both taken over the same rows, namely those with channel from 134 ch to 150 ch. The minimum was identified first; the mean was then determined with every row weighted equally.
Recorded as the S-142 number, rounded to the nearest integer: 1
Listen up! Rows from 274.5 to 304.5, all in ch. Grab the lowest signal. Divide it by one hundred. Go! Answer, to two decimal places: 0.28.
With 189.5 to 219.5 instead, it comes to 0.20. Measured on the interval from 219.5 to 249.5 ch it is 0.28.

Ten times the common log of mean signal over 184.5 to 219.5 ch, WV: 14.5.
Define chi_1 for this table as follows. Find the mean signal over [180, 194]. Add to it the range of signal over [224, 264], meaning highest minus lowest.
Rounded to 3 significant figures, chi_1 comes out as 40.6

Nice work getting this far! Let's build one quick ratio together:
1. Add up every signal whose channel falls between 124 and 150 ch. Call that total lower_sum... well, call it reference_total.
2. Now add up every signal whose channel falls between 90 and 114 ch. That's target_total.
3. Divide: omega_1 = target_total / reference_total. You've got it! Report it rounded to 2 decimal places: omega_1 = 1.23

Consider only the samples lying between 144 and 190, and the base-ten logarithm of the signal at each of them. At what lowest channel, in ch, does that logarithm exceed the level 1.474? 147.0 ch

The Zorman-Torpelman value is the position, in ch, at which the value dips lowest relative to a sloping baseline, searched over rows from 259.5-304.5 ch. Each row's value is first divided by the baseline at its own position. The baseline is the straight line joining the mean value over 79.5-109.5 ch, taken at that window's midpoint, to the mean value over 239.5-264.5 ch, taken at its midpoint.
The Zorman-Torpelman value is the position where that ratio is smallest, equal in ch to 262.0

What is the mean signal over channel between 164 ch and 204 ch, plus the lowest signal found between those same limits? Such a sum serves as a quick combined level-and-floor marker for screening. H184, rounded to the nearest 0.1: 62.9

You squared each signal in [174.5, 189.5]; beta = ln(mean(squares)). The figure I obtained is 7.0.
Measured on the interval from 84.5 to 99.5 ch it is 7.7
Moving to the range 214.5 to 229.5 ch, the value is 6.7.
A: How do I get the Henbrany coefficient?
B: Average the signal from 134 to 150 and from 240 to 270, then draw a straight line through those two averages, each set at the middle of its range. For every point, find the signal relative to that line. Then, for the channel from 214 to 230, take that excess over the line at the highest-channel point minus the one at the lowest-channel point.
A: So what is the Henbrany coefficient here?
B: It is 17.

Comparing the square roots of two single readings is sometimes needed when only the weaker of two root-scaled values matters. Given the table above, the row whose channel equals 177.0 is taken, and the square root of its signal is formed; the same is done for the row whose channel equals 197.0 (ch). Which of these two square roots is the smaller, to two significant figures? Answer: 5.6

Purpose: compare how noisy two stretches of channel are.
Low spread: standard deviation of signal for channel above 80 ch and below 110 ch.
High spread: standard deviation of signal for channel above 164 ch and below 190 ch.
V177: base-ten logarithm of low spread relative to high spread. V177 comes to 0.1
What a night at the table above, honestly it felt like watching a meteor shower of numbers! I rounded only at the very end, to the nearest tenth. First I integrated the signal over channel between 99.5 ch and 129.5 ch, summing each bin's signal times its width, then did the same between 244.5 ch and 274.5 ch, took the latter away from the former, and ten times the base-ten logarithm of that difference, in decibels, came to 26.0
